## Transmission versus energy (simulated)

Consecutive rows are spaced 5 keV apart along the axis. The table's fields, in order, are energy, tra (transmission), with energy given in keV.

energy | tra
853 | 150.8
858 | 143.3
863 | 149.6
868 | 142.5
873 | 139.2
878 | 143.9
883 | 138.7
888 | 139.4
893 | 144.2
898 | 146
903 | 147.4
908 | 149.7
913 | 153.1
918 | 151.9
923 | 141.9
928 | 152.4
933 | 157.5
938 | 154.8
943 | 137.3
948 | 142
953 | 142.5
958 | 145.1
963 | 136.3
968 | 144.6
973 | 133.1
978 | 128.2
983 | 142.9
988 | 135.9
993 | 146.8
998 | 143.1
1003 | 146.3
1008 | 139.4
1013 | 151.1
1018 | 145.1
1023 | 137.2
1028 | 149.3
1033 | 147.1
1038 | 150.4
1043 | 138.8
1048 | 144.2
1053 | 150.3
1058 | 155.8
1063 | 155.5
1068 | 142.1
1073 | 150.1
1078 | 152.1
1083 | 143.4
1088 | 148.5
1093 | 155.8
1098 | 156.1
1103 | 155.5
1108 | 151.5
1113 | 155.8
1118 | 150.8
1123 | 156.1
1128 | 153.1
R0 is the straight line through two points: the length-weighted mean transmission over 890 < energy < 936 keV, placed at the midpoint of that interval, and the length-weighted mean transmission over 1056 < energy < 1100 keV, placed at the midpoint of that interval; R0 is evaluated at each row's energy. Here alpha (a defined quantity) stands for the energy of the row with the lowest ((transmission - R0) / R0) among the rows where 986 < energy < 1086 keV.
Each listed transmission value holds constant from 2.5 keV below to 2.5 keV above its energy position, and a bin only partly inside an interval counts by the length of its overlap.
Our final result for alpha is 988 keV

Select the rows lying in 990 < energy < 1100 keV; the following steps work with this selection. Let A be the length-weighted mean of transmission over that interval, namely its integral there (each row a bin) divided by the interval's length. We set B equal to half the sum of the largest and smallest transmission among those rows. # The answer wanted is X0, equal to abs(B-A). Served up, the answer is 0.92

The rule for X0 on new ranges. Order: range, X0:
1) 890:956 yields 0.26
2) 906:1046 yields 1.55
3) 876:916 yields 0.50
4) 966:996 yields 1.06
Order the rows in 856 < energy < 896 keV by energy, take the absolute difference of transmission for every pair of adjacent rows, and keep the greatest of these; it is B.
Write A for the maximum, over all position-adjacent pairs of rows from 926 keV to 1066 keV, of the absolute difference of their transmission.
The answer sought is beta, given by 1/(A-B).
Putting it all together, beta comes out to 0.10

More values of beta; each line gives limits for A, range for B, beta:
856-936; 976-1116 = -0.24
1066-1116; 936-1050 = -0.11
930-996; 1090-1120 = 0.08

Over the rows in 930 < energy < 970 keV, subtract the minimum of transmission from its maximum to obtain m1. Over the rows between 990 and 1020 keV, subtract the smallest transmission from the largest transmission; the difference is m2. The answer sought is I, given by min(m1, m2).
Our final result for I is 11.7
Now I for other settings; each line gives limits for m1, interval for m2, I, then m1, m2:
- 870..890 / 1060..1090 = 5.2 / 5.2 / 13.4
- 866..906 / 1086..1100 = 7.6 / 8.7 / 7.6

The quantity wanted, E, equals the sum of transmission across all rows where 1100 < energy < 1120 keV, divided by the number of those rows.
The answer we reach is 153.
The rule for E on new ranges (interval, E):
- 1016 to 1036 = 145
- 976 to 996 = 138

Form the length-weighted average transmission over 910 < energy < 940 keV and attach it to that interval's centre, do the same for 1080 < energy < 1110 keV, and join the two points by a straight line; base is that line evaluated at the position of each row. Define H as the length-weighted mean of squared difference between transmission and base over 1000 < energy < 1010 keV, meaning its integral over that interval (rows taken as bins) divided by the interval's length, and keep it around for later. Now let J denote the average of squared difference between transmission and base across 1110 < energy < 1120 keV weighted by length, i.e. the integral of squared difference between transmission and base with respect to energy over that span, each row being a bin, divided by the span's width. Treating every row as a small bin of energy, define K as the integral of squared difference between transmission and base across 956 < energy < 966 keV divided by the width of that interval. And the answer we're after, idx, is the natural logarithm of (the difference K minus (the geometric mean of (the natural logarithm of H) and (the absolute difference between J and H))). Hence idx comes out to 4.8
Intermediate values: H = 89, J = 8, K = 144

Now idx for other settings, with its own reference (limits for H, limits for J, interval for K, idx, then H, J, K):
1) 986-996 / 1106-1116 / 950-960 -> 3.8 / 131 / 8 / 69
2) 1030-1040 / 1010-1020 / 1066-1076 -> 3.6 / 12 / 28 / 44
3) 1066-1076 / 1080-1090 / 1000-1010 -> 4.4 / 44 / 40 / 89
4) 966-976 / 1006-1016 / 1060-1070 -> 3.0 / 227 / 72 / 50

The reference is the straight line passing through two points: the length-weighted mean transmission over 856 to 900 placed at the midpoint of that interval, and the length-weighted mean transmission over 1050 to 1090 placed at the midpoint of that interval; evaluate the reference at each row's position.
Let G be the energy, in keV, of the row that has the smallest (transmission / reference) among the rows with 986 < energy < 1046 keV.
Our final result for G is 988 keV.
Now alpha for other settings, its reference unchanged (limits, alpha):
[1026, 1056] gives 1043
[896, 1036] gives 978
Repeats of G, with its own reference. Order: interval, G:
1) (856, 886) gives 883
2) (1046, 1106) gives 1068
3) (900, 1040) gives 978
